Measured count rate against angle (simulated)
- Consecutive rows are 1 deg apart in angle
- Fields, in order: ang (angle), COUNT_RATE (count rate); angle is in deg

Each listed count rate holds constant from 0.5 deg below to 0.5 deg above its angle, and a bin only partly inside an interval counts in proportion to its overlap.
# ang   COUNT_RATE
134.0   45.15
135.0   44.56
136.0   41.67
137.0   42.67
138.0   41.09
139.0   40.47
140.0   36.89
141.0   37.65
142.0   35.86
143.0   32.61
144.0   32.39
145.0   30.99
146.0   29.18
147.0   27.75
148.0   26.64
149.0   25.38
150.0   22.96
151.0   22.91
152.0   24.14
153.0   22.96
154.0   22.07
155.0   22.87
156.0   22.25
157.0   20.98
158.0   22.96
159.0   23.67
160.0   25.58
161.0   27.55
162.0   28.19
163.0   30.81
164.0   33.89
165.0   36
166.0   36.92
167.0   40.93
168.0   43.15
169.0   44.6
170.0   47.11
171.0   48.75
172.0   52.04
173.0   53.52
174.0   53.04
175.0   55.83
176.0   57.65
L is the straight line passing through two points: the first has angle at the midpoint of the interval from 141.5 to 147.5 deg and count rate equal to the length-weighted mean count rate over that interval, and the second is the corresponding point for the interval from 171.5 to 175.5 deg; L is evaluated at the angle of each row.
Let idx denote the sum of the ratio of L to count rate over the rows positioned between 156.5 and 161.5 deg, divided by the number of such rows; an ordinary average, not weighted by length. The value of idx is 1.77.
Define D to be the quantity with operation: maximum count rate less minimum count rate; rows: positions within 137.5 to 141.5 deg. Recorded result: 4.2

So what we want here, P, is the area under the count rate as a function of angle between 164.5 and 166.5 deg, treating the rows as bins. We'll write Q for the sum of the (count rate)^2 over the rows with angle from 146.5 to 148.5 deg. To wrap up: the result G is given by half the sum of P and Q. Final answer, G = 776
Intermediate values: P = 73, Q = 1480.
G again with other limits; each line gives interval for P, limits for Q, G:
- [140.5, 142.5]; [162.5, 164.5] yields 1086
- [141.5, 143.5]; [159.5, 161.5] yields 741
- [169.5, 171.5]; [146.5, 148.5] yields 788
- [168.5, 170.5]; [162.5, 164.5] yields 1095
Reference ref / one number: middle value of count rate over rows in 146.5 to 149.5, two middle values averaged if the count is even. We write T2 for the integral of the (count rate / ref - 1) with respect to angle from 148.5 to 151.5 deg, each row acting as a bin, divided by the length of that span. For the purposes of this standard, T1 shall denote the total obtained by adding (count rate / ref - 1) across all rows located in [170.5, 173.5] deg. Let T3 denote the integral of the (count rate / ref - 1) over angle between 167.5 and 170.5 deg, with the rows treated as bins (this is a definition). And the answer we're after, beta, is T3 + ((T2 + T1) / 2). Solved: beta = 3.4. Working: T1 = 2.8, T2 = -0.11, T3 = 2.1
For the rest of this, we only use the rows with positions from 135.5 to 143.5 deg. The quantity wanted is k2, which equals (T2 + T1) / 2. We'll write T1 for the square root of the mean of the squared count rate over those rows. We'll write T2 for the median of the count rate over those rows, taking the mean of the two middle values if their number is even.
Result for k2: 39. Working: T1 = 39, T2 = 39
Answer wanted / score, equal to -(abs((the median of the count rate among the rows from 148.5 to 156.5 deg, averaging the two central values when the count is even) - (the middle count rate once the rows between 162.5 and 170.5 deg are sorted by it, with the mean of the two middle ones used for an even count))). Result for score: -16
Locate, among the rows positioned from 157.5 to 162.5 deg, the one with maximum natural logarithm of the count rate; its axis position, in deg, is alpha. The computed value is 162.0 deg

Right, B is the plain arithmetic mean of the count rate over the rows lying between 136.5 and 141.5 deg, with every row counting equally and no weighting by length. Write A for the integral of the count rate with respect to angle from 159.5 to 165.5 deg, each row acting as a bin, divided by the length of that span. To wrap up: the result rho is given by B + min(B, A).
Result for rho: 70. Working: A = 30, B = 40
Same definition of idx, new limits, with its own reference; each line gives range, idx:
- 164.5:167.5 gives 1.26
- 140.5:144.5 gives 0.87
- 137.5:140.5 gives 0.69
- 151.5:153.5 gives 1.60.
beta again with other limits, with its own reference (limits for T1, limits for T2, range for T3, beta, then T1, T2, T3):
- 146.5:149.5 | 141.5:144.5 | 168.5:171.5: 2.4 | 0.0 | 0.26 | 2.3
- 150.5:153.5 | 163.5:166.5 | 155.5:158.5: -0.5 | -0.4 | 0.34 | -0.5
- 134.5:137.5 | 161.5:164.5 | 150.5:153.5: 0.6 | 1.8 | 0.16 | -0.4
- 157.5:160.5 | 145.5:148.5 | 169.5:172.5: 2.4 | -0.3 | 0.05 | 2.6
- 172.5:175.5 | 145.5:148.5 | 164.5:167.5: 2.8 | 3.1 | 0.05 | 1.3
